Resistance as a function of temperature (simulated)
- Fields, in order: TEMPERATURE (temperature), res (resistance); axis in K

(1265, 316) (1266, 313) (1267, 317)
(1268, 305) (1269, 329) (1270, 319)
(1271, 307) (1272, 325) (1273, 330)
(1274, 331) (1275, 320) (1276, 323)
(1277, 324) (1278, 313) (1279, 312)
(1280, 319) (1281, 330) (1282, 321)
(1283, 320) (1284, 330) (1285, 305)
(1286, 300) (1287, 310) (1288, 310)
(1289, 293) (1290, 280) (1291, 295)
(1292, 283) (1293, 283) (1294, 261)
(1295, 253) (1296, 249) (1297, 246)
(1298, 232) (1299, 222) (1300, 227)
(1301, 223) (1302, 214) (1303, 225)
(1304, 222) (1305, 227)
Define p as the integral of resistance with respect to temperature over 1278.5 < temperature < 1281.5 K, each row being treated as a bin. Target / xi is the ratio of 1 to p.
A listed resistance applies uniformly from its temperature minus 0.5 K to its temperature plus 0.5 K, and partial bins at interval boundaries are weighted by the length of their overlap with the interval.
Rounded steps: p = 961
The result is 0.0010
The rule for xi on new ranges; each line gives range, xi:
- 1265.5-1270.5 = 0.0006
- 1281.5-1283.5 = 0.0016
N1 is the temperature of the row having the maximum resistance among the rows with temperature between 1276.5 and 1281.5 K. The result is 1281 K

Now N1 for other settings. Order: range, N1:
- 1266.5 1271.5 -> 1269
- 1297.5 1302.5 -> 1298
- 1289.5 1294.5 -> 1291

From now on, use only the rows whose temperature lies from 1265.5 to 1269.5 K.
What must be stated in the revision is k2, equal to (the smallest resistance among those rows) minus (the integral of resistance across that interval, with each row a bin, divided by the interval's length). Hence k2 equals -11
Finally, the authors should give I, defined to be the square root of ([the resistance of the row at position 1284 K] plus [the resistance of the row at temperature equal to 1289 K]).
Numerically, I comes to 25.0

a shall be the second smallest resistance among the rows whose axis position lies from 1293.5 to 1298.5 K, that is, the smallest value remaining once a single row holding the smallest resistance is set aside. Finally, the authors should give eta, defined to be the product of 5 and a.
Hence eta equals 1230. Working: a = 246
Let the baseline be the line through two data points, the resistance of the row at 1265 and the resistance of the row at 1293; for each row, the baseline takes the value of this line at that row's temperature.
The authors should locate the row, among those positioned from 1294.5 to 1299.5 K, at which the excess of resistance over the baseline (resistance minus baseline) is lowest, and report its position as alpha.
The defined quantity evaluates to 1299 K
